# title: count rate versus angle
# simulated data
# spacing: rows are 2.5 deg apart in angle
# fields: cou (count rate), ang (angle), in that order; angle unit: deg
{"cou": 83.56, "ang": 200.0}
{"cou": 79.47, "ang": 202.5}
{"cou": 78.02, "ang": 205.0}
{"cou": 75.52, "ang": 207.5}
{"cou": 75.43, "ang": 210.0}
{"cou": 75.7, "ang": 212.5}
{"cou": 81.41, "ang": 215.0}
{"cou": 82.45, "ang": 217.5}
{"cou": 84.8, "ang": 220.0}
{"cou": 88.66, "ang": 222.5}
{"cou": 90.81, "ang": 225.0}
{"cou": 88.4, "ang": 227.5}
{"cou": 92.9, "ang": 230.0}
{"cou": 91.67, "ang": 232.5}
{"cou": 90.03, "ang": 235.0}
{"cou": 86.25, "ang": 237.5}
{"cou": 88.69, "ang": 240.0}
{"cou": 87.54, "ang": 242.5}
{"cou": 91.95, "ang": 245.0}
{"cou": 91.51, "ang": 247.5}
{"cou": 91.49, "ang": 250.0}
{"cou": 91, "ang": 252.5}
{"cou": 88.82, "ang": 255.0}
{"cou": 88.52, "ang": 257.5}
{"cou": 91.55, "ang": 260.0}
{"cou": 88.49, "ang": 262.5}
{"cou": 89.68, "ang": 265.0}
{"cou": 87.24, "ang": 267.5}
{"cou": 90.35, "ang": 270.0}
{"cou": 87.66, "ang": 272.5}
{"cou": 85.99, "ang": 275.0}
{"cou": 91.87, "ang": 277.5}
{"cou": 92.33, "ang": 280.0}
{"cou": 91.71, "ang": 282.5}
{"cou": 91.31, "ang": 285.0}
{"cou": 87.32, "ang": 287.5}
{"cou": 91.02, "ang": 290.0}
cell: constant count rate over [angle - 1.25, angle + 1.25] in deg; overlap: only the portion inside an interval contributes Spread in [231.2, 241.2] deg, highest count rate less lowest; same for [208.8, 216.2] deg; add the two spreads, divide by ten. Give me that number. 1.14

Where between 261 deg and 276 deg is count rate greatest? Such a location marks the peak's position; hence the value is 270.0 deg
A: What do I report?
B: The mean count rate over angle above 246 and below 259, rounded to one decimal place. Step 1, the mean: 90.3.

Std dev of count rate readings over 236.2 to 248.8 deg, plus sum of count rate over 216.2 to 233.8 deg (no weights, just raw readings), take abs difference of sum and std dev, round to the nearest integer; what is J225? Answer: 617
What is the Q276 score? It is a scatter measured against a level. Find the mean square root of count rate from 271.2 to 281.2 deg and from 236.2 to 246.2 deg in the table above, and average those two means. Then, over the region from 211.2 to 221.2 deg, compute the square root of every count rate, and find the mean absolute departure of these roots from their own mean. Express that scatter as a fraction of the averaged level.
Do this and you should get 0.016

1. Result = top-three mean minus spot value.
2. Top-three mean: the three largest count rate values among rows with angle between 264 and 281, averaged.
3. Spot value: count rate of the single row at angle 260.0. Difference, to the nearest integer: 0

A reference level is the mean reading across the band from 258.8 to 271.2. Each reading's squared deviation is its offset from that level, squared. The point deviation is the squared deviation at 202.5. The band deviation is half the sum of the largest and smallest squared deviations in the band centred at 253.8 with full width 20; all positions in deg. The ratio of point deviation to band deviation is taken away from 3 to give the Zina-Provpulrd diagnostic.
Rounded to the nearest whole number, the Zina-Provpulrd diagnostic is -27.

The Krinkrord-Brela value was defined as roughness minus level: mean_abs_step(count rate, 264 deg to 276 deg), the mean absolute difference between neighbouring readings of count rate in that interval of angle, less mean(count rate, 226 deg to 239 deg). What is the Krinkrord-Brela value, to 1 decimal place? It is -87.4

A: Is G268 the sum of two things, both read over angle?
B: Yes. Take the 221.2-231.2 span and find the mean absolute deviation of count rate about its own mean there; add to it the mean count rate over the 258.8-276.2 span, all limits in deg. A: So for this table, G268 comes 90.4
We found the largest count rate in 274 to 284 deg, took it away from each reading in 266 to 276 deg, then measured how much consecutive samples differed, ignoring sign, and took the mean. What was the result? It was 2.49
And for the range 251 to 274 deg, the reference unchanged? 2.25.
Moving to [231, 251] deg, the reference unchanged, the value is 1.98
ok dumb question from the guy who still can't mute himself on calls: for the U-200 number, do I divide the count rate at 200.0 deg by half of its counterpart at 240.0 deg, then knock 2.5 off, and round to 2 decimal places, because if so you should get -0.62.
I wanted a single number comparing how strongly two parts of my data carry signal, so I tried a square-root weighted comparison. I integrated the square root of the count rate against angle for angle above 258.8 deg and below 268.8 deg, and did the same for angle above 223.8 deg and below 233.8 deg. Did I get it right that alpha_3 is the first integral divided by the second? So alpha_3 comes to 0.991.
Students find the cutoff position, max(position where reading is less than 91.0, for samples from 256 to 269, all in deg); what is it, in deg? 267.5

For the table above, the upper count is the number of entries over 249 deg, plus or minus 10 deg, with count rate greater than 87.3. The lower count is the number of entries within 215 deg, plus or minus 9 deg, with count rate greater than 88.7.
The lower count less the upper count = -8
